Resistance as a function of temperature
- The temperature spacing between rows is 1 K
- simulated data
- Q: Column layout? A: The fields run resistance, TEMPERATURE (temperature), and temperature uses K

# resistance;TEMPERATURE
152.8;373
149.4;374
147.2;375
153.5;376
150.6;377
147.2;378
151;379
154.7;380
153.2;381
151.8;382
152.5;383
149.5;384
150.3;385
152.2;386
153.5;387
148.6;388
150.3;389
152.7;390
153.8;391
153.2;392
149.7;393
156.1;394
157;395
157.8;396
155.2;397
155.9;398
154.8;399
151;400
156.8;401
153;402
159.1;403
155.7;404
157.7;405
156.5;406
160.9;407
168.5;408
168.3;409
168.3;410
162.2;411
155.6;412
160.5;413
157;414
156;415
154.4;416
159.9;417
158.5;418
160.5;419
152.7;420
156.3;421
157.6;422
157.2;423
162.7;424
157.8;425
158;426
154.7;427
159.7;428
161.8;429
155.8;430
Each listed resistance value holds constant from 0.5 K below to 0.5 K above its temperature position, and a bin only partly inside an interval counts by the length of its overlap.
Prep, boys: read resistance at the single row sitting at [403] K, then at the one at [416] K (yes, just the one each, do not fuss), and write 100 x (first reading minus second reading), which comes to 470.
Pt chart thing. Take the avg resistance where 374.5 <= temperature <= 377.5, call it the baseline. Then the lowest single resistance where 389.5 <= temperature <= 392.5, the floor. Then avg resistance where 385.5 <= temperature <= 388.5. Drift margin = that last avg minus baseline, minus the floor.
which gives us -152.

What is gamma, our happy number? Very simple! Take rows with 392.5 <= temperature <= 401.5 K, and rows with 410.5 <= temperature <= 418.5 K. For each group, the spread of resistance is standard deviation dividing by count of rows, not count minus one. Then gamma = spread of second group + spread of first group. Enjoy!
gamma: 5.1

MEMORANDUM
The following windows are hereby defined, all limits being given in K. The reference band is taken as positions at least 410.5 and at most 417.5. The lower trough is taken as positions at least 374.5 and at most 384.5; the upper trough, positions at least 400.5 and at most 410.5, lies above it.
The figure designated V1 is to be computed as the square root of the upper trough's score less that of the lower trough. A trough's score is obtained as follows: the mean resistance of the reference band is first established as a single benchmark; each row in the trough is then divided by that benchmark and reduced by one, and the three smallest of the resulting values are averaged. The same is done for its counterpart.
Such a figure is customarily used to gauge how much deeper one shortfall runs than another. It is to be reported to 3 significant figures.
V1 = 0.212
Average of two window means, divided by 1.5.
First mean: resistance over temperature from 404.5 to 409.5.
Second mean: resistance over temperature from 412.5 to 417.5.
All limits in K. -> 107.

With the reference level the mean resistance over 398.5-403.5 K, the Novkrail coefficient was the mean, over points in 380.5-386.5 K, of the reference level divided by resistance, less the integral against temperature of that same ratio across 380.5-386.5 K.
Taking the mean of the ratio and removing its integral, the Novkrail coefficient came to -5.11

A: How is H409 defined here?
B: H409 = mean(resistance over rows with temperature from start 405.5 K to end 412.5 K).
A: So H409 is 163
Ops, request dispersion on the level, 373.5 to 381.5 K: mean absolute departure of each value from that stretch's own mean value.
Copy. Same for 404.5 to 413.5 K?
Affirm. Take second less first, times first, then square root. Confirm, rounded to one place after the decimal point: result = 2.1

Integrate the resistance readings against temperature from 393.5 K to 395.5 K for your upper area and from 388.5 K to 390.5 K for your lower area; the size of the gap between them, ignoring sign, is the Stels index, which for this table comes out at 10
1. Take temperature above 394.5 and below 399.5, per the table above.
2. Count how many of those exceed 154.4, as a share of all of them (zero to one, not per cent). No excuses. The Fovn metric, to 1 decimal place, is 1.0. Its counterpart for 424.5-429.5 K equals 1.0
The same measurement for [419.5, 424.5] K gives 0.8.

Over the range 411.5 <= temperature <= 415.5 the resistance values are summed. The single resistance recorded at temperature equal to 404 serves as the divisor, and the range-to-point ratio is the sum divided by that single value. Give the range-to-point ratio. 4.04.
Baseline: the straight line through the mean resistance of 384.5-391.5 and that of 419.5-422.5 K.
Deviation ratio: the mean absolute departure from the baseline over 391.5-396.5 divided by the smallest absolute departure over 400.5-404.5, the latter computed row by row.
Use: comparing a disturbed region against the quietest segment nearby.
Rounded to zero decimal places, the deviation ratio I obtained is 12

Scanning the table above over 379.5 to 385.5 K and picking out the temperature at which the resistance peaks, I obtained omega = 380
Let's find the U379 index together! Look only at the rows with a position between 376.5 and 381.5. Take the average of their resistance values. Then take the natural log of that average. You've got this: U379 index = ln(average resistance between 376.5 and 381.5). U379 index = 5.02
